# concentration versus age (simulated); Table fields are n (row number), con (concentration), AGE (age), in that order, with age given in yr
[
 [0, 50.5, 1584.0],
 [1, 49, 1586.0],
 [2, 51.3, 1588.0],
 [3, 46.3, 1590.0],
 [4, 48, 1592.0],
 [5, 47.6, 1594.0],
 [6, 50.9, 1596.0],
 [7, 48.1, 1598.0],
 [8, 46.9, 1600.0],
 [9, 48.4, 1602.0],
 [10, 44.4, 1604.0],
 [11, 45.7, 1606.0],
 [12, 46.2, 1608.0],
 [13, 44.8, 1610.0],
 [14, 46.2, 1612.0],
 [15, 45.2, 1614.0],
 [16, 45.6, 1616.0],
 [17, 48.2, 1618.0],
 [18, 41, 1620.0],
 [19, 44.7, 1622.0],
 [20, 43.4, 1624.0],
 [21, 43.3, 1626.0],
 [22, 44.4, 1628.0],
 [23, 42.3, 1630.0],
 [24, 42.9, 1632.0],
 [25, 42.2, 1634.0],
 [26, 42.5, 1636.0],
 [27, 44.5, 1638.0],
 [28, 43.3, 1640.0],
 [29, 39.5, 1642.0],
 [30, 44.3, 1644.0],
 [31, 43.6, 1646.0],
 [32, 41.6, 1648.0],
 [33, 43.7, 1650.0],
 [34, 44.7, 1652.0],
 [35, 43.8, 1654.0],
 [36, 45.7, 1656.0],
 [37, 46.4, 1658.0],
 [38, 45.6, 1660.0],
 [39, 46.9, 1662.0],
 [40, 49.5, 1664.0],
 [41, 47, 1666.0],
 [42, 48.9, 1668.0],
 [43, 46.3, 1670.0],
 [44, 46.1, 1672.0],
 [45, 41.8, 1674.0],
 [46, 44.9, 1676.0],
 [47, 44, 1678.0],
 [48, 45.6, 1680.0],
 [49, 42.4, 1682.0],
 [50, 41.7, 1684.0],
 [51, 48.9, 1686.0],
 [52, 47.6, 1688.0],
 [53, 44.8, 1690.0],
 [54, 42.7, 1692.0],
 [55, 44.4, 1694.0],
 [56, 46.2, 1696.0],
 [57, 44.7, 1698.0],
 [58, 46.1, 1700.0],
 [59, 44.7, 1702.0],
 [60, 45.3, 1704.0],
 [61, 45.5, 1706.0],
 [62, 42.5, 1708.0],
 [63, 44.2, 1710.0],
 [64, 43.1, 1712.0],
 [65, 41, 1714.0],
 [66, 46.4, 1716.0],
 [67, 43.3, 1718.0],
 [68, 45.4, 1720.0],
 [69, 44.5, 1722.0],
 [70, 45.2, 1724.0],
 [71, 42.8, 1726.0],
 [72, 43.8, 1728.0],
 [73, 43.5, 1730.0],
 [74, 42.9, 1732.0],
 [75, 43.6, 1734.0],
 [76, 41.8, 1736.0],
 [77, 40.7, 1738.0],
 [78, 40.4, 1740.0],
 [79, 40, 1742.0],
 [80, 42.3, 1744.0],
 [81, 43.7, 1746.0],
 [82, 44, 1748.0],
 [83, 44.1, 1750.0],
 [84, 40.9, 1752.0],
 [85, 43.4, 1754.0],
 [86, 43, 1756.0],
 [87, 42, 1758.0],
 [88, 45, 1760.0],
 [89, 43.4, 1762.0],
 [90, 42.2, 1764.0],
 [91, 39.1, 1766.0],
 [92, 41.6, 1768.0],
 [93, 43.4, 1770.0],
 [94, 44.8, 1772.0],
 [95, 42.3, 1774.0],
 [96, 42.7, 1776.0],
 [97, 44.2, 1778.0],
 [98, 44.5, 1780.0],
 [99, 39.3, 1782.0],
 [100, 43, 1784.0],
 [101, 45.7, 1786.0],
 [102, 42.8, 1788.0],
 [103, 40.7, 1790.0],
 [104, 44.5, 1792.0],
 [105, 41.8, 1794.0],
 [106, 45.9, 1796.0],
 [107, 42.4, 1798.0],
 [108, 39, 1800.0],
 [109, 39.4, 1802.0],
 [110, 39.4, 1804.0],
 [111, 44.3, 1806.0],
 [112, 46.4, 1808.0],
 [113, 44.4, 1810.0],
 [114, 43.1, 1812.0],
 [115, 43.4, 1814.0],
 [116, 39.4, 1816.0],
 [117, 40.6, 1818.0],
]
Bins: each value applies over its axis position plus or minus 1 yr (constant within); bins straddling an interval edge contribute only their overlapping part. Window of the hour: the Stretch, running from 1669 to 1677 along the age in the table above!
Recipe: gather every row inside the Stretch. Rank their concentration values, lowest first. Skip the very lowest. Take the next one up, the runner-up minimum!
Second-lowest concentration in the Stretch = 44.9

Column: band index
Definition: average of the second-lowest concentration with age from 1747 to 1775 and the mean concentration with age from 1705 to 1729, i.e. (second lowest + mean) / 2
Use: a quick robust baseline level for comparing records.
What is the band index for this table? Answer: 42.4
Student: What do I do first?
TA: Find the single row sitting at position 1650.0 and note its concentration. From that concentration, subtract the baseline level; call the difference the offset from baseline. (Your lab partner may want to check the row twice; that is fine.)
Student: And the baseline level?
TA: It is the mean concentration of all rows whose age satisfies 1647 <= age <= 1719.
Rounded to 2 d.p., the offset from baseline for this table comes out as -1.24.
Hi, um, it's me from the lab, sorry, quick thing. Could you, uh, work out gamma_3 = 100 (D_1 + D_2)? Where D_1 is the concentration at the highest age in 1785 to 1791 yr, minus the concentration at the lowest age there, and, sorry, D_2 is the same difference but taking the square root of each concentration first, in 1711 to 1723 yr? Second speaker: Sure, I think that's -489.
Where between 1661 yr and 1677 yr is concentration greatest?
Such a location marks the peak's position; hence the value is 1664.0 yr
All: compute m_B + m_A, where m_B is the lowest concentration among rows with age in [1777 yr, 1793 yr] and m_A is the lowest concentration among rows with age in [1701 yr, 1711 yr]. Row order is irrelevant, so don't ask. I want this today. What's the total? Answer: 81.8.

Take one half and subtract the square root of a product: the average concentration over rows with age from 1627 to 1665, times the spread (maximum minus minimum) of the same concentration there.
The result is -20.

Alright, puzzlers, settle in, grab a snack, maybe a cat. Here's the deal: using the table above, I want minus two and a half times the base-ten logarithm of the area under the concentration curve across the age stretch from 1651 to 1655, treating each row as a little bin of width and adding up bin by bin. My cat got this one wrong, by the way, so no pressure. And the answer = -5.62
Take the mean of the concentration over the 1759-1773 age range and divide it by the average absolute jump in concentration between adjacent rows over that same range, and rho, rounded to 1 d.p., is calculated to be 22.1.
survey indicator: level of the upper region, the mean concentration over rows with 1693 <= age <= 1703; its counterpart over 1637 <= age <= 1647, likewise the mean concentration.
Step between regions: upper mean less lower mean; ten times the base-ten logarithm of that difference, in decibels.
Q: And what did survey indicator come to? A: 3.4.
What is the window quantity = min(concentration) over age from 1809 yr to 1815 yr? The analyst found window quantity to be 43.1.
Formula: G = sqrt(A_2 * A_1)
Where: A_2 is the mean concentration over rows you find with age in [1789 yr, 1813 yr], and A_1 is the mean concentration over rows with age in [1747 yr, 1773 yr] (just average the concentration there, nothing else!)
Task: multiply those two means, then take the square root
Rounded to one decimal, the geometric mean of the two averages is 42.7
